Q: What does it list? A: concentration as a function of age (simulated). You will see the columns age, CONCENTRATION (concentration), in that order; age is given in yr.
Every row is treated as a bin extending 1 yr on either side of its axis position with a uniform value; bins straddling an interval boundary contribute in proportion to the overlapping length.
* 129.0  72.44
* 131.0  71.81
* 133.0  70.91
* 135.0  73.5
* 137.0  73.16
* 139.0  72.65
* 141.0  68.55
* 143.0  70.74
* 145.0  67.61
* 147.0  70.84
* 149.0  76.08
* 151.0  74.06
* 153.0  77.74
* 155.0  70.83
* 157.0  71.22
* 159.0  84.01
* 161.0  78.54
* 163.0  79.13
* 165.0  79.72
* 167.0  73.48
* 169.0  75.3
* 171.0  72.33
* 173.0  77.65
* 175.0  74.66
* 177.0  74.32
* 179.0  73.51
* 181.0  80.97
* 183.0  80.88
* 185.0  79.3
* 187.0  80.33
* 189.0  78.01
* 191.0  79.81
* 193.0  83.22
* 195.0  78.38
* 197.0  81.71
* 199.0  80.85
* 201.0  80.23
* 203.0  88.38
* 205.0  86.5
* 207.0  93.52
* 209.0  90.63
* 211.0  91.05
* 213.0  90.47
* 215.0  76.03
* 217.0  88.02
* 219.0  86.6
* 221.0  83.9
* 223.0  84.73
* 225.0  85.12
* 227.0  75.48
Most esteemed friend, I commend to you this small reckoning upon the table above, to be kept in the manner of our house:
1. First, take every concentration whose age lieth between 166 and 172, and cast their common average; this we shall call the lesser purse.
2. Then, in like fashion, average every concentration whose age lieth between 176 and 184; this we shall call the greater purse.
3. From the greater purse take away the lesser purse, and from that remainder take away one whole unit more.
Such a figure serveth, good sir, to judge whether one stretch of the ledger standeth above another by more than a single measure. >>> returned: 3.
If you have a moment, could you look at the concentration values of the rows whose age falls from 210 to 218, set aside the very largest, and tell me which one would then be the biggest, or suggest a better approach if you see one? 90.47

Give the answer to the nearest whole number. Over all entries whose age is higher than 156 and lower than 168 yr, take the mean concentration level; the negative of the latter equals -78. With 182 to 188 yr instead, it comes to -80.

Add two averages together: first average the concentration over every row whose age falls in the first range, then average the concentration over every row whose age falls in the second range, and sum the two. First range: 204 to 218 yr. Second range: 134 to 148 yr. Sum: 159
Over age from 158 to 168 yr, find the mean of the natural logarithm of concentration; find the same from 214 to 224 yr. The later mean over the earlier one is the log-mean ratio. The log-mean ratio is 1.01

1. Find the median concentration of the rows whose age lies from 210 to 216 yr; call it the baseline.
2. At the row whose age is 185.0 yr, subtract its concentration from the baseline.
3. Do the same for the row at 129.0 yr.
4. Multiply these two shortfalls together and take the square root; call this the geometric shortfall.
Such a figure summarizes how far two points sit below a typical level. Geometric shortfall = 14.2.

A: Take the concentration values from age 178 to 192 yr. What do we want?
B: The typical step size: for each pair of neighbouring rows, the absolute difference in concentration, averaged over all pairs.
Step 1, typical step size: 2.4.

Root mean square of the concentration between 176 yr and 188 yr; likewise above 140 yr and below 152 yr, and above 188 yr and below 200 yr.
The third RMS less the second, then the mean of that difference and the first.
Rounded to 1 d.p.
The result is 43.6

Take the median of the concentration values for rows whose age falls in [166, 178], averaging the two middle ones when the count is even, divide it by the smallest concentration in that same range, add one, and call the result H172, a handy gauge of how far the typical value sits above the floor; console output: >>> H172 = 2.03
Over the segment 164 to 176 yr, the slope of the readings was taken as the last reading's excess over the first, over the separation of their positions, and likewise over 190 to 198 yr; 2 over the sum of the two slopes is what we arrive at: -11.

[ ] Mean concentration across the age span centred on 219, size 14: 85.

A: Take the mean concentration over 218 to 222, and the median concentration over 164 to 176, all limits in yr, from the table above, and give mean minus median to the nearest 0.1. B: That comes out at 10.3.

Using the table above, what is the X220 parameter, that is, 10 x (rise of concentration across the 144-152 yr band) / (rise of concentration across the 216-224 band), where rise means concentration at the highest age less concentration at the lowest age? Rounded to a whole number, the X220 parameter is -20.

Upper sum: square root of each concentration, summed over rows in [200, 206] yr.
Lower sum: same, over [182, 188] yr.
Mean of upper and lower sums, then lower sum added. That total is 54.1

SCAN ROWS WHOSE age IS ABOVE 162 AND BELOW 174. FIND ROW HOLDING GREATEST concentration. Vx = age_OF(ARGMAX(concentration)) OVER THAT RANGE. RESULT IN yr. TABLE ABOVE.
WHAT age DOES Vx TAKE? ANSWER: 165.0 yr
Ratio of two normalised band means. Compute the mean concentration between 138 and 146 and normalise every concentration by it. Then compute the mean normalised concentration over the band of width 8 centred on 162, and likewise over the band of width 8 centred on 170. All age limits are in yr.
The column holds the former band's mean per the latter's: 1.08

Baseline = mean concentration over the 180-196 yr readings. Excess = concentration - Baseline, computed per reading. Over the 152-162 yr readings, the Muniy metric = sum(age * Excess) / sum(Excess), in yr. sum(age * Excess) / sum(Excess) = 155.4 yr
